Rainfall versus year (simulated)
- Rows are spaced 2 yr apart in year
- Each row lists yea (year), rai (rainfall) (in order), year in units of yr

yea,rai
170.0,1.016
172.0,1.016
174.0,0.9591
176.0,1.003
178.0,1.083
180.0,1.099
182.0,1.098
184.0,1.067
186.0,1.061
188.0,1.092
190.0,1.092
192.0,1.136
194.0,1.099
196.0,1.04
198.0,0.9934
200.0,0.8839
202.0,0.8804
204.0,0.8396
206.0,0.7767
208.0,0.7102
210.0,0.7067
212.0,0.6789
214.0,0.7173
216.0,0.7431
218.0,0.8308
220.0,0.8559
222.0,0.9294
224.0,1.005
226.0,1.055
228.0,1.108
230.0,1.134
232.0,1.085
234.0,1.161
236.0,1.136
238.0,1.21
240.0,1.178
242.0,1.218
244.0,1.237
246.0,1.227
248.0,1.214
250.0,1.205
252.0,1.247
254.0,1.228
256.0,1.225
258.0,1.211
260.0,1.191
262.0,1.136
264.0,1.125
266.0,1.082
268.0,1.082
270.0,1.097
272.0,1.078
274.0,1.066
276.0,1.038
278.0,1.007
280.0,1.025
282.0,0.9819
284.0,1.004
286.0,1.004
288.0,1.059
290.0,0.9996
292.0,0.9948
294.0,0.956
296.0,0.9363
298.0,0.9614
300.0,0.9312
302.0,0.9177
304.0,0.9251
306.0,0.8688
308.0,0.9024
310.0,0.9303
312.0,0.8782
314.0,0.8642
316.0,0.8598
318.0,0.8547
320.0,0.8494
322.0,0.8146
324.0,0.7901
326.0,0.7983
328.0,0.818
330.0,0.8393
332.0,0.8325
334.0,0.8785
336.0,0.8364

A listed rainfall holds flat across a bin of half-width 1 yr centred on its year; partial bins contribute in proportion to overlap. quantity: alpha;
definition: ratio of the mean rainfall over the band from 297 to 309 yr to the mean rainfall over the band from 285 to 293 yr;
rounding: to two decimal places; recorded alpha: 0.90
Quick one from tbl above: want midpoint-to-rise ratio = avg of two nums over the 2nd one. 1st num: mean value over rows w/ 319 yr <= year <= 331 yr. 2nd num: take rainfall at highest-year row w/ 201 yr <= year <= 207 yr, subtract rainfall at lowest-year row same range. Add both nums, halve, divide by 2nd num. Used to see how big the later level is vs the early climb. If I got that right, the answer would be -3.4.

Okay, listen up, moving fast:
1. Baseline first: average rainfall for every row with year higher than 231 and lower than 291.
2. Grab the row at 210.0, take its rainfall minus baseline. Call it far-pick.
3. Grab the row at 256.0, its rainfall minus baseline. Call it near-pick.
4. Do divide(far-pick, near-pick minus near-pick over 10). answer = -5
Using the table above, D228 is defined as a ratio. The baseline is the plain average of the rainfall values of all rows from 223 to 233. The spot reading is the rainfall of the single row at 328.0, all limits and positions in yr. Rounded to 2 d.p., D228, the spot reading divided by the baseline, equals 0.76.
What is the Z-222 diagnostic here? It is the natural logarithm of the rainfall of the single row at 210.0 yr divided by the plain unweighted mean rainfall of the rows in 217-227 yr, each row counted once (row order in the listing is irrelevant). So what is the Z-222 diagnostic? -0.28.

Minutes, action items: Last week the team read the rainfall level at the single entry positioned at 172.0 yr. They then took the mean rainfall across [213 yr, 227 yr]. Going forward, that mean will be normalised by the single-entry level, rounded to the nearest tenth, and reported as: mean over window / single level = 0.9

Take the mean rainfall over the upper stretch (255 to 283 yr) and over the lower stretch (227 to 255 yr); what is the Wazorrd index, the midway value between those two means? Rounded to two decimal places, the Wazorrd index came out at 1.14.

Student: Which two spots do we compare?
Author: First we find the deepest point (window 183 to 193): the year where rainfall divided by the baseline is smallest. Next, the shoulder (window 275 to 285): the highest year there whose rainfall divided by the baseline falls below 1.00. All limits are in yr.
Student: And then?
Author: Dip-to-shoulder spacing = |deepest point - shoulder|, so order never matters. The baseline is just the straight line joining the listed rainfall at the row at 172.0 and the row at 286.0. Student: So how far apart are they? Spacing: 98 yr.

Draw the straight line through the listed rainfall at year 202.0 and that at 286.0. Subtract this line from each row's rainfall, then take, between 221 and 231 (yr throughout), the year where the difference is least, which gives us 222.0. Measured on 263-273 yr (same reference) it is 272.0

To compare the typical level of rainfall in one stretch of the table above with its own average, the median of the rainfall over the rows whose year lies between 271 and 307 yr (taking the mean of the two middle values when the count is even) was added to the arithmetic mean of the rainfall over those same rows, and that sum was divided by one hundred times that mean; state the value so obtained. 0.0201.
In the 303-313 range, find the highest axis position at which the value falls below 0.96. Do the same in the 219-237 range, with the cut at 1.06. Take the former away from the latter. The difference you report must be -86 yr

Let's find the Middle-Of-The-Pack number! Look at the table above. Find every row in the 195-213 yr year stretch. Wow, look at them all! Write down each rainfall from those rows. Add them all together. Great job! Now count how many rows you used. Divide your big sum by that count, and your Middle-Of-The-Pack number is 0.83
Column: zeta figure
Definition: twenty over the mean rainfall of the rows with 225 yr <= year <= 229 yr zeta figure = 18.5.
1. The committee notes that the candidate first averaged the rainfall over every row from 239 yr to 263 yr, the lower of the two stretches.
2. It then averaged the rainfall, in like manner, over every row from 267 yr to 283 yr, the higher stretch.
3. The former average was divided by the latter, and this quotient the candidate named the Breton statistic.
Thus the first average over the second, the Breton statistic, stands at 1.16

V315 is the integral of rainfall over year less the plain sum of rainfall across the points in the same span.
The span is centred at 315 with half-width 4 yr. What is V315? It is 3.46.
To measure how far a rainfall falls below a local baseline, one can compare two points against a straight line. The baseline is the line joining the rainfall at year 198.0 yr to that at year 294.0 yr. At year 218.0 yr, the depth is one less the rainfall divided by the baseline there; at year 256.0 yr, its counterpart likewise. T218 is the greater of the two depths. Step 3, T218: 0.16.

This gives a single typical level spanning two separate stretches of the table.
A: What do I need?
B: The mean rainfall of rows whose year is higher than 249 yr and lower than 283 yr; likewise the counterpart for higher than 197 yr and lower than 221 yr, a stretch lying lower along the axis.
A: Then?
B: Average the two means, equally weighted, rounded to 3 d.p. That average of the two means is 0.960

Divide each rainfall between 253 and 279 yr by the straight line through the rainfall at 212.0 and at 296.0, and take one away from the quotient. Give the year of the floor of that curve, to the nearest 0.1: 278.0 yr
